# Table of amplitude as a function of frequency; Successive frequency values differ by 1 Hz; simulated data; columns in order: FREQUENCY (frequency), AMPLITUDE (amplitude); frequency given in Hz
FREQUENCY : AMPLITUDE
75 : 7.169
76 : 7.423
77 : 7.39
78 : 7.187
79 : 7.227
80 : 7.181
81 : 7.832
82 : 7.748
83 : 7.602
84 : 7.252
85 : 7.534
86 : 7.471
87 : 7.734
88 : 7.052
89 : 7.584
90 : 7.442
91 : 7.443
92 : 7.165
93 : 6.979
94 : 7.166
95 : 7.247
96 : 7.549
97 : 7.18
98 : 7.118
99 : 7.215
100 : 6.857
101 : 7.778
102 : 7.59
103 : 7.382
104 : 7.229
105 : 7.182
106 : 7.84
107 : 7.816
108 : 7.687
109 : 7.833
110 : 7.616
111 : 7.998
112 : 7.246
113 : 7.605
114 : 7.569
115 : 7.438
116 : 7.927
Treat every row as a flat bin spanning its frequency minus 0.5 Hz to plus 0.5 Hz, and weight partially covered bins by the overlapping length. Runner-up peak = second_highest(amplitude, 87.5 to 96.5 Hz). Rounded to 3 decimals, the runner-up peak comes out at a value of 7.549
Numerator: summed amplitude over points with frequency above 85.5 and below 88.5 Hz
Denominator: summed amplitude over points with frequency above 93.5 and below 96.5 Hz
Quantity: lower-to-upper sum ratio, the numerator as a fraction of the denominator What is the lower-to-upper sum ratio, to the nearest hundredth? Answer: 1.01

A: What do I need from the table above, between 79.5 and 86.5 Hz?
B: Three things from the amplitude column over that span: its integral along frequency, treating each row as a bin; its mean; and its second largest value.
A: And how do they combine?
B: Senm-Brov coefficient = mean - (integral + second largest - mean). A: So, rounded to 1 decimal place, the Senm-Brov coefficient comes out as -45.3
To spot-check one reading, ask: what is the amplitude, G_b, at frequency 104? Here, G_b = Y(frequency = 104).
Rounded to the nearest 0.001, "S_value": 7.229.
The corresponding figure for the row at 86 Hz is 7.471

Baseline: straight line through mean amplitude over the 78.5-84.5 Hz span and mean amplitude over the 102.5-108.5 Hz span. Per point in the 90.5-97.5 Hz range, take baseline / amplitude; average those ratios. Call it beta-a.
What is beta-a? 1.04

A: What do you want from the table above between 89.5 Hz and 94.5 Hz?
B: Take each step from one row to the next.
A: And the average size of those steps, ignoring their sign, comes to 0.16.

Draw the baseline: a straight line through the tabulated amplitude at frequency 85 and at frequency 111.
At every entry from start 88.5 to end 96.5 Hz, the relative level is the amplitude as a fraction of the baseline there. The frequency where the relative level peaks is 89 Hz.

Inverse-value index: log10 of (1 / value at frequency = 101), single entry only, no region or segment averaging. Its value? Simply -0.891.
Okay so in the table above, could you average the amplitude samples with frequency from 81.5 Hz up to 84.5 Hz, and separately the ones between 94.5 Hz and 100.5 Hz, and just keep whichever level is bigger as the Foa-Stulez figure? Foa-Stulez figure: 7.53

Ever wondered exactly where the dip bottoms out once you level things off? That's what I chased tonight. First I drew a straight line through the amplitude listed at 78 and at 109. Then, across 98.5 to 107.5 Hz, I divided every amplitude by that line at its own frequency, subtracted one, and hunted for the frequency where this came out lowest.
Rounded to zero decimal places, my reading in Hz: 100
